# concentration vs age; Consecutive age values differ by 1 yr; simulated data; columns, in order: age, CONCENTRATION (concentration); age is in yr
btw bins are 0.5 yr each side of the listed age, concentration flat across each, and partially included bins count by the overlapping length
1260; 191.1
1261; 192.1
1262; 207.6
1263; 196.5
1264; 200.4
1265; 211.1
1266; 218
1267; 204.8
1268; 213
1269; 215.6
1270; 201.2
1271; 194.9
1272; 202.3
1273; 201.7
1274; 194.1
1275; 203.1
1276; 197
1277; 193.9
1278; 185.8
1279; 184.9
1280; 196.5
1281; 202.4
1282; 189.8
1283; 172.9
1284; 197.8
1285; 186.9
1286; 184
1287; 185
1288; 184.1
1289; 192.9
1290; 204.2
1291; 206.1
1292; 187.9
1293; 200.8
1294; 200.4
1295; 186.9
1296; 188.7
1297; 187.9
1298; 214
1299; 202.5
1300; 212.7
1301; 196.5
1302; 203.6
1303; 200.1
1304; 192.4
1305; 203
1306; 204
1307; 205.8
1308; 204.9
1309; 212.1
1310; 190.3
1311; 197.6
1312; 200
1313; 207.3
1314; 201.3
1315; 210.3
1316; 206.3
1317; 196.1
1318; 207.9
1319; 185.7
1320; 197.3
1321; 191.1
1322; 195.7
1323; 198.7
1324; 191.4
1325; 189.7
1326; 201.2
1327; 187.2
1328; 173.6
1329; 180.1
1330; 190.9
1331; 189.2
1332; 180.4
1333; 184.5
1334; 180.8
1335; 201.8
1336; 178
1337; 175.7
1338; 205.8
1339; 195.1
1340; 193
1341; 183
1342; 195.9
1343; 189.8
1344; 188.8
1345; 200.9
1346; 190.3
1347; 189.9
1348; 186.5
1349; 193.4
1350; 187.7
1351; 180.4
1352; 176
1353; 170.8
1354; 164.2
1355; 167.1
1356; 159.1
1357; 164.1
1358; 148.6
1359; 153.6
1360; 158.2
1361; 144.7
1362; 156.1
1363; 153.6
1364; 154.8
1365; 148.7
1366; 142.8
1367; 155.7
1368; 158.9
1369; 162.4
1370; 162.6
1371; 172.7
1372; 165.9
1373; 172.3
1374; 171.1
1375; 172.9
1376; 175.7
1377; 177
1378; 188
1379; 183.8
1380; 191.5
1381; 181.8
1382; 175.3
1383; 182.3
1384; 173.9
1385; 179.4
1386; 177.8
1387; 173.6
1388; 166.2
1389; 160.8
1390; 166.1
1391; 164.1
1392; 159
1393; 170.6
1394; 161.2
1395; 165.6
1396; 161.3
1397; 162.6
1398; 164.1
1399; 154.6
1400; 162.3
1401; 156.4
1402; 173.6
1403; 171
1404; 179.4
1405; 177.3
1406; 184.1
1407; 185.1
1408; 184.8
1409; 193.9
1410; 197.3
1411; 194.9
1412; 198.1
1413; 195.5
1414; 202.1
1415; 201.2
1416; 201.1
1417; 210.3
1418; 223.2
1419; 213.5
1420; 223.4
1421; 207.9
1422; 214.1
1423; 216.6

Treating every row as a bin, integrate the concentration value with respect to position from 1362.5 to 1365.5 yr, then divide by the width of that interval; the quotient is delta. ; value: 152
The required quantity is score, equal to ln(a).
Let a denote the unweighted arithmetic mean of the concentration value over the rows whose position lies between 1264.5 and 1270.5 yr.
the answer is 5.350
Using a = 211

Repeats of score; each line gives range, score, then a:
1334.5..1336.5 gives 5.246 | 190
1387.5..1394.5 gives 5.100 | 164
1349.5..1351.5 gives 5.215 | 184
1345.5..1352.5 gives 5.227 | 186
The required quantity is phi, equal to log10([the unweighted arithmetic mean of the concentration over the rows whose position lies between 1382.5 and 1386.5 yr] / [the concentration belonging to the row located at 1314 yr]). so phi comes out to -0.053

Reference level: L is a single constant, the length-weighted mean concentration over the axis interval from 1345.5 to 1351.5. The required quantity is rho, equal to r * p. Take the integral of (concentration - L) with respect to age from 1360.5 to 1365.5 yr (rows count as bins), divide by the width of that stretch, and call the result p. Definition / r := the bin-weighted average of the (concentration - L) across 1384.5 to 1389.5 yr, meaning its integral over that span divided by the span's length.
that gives 601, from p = -36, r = -16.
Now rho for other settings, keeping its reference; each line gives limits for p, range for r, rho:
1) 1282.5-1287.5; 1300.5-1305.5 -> -30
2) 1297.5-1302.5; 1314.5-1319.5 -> 236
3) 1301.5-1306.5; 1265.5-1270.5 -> 283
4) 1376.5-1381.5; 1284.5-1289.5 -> 5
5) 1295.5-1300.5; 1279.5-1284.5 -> 50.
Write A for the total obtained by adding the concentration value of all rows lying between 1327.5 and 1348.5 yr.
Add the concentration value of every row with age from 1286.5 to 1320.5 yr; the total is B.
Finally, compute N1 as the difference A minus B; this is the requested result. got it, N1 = -2823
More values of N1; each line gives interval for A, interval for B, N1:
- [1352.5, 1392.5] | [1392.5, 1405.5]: 4497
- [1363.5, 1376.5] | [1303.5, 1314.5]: -102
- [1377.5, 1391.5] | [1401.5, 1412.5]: 425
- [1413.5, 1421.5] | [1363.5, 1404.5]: -5217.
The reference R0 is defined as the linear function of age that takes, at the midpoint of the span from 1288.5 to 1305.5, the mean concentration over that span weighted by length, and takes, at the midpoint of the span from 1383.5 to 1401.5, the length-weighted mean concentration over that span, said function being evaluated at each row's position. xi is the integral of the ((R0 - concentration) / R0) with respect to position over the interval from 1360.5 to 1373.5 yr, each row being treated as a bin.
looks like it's 1.2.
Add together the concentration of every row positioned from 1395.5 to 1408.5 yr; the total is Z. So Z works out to 2217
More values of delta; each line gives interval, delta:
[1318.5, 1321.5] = 191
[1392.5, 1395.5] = 166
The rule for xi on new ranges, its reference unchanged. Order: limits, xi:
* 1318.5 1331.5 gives -0.1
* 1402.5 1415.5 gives -2.4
